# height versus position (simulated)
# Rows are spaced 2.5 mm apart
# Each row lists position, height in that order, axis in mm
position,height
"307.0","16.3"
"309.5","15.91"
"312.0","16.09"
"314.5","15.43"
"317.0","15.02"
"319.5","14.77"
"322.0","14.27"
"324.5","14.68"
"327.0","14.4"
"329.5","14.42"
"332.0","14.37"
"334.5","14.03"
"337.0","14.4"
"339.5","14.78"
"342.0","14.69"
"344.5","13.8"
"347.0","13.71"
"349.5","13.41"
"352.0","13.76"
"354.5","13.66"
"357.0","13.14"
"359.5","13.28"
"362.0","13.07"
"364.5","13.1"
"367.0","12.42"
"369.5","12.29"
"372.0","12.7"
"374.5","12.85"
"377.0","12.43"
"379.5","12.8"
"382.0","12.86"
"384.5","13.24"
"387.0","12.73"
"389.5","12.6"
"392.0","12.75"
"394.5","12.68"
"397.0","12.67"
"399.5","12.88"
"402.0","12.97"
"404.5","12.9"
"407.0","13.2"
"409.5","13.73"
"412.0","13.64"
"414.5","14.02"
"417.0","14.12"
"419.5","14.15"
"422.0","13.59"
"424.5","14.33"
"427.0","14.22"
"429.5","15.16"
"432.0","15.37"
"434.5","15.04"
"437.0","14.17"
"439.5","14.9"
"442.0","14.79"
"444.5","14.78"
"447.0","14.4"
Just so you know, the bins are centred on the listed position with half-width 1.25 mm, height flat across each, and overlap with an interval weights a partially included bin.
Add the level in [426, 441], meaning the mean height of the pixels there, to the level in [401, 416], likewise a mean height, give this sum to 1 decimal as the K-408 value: 28.2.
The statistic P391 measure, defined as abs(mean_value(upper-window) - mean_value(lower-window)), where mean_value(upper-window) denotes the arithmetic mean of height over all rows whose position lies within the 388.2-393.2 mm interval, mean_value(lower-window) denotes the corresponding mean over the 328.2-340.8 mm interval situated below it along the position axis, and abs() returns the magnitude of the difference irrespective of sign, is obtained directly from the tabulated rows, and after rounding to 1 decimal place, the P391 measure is 1.7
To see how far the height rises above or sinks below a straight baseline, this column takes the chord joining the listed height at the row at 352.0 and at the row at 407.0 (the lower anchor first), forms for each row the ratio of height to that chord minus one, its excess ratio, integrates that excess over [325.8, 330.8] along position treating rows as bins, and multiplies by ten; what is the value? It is 1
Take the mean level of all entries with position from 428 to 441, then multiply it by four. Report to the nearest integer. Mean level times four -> 60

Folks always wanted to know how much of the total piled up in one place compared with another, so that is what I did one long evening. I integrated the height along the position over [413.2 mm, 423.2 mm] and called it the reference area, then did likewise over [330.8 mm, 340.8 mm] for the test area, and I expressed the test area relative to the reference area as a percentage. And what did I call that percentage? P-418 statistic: 103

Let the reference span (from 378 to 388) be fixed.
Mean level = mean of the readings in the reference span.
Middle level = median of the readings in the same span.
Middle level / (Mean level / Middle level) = 12.8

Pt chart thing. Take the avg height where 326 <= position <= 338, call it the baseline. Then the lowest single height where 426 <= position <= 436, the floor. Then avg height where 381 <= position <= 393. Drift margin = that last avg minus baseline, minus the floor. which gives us -15.7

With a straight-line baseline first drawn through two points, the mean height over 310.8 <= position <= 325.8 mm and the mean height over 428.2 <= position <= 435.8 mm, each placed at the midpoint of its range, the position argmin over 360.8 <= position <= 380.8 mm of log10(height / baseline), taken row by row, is 369.5 mm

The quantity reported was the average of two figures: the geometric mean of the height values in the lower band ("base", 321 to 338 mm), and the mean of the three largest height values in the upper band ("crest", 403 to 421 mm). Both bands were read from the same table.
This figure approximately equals 14.2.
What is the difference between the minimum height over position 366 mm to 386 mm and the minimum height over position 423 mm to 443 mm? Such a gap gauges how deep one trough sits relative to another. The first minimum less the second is -1.9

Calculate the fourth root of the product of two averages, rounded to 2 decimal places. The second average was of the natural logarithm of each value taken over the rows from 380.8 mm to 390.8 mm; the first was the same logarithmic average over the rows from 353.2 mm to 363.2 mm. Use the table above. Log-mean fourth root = 1.60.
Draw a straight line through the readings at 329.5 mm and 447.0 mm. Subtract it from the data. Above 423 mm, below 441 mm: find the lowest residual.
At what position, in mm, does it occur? 437.0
